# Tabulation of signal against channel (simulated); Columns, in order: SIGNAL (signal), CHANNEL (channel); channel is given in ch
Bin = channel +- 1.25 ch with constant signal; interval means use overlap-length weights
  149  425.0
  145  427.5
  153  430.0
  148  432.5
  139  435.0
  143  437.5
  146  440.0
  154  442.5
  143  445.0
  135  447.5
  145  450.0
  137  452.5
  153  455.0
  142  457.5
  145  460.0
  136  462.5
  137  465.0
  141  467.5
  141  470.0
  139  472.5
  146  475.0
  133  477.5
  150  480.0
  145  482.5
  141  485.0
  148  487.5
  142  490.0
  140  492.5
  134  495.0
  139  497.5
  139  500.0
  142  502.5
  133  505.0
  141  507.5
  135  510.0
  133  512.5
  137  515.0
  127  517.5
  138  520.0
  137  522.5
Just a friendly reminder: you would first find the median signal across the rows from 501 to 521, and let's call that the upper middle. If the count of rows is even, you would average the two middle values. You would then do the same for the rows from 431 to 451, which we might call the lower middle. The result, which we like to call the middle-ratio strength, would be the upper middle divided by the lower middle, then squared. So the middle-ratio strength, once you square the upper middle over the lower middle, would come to 0.89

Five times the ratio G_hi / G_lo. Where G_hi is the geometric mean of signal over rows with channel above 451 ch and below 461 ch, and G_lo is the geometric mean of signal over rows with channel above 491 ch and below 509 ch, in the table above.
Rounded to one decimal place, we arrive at 5.2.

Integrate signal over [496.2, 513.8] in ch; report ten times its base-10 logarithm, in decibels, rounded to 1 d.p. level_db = 33.8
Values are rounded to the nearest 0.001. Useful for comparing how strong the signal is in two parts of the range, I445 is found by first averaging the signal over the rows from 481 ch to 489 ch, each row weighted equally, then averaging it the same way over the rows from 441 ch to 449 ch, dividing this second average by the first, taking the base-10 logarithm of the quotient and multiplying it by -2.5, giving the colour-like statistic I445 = 0.005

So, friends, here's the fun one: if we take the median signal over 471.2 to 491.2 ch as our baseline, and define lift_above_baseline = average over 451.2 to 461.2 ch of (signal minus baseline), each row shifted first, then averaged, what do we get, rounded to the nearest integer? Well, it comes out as 1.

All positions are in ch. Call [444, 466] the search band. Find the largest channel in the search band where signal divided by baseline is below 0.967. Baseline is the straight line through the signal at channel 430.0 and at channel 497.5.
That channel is 465.0 ch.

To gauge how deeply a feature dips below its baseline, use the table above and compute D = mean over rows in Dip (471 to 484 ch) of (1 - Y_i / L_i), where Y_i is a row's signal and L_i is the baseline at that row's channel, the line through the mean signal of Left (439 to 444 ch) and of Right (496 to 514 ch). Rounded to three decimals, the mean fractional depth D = 0.002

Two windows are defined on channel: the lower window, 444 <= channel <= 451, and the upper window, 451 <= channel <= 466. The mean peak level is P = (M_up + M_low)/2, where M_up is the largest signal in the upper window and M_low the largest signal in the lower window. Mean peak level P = 149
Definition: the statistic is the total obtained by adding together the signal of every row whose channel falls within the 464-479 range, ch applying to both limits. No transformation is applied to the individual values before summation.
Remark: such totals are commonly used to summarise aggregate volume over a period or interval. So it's 837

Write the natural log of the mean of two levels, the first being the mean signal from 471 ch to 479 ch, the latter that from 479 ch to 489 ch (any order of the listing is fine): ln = 4.961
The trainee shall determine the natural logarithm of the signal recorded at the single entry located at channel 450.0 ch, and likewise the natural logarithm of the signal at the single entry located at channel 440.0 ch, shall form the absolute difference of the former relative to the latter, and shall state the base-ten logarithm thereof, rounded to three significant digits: -2.16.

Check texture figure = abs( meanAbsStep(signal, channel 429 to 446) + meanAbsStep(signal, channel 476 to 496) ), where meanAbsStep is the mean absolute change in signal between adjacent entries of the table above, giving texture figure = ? 13.4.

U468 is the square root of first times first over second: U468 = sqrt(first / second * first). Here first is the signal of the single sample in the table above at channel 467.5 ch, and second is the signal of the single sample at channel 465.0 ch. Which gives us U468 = 12.0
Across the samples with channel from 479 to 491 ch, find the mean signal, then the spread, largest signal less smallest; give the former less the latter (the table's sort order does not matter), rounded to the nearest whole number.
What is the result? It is 136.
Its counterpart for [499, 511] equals 129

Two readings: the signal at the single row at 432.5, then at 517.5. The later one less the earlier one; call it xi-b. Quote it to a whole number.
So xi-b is -21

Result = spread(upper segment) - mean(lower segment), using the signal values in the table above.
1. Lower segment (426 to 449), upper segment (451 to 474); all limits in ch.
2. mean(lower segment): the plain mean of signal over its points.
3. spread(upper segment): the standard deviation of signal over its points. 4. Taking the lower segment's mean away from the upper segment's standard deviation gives -140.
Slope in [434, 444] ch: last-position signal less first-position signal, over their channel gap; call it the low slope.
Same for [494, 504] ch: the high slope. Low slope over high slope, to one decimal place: 1.9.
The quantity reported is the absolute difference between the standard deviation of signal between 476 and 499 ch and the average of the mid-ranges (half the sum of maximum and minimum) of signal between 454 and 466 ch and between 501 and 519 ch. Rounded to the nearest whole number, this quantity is 134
